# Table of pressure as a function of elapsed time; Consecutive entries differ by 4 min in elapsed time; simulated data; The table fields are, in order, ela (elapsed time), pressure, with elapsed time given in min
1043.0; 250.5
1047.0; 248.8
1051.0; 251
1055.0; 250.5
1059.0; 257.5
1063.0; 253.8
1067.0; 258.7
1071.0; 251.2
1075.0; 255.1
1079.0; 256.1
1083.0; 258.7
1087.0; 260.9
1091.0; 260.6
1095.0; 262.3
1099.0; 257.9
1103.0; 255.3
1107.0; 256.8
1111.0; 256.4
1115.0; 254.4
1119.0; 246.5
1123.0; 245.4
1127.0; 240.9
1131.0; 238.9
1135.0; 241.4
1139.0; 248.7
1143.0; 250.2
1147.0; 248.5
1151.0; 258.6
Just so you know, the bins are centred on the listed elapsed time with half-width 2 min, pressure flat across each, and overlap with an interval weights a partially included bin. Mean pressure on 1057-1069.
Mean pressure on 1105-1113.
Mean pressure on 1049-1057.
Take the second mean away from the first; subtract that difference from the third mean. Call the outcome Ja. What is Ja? 251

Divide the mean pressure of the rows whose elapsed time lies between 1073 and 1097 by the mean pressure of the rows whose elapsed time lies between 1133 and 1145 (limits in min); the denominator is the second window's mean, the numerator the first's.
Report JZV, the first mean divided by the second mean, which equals 1.05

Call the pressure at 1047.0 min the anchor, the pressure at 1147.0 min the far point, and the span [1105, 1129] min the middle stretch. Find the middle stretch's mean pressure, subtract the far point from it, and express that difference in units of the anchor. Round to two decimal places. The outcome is 0.01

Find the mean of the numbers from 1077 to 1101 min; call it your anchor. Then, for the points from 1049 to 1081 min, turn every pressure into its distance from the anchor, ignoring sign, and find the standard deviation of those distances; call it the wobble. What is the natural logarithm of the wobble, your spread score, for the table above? 1.1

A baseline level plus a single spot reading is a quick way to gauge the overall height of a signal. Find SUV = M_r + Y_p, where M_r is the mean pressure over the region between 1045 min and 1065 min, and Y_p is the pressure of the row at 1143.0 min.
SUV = 503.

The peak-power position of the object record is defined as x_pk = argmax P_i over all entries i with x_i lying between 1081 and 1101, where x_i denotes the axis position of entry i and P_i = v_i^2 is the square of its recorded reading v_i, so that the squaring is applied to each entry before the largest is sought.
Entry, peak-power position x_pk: 1095.0 min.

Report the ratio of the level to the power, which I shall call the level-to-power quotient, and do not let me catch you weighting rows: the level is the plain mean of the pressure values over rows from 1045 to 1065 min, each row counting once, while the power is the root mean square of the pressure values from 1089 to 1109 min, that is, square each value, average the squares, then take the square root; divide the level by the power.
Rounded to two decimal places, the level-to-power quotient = 0.98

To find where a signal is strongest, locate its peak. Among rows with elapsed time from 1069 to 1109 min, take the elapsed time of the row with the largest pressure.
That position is 1095.0 min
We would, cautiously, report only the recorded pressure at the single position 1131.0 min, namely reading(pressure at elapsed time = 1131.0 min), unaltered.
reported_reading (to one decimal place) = 238.9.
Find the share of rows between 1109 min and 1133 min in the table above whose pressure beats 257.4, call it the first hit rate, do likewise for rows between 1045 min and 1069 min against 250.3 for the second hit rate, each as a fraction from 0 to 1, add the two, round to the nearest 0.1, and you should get 0.8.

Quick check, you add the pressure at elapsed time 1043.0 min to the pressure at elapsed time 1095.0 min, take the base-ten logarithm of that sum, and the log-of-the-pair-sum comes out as 2.71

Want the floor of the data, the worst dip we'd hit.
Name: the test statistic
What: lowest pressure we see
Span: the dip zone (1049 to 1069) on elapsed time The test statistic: 250.5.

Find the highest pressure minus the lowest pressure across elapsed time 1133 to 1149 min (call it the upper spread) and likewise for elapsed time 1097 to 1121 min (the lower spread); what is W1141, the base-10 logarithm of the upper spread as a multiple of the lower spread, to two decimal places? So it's -0.11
